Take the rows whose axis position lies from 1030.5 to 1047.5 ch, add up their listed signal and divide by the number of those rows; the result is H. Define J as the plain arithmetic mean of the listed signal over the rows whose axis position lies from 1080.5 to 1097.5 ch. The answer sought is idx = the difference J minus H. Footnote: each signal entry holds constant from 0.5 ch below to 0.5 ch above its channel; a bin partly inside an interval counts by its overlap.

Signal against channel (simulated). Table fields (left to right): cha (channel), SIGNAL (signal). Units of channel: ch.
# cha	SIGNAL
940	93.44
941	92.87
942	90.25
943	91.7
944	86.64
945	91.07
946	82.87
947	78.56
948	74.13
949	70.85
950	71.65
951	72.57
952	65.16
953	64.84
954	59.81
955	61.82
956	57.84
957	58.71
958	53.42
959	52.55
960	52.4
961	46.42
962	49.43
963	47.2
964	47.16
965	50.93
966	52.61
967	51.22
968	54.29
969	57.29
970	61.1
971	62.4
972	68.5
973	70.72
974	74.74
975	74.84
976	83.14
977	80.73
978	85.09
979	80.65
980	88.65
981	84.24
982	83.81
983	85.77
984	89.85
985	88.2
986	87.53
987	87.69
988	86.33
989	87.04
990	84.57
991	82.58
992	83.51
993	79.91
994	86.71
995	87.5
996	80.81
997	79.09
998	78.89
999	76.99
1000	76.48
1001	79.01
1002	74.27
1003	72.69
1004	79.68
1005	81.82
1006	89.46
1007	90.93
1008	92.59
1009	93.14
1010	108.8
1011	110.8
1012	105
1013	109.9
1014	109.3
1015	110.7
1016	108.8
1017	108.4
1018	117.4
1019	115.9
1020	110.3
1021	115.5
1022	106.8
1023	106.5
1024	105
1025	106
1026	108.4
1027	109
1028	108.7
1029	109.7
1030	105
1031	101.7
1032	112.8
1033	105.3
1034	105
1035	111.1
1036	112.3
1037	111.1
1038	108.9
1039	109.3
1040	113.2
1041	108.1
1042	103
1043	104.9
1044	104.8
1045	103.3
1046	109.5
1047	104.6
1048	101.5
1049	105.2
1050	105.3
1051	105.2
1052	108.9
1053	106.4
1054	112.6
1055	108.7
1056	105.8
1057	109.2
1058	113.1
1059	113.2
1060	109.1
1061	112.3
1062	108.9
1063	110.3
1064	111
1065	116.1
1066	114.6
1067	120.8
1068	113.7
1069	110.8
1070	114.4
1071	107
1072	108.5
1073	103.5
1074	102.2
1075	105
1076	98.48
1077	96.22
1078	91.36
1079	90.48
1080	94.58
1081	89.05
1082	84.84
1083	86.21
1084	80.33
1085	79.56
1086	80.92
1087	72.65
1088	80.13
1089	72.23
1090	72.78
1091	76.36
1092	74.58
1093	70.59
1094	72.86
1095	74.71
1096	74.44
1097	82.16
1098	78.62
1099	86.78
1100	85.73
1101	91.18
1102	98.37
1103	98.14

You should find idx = -30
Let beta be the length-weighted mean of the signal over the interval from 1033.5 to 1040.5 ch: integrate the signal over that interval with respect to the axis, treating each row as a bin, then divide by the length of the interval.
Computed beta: 110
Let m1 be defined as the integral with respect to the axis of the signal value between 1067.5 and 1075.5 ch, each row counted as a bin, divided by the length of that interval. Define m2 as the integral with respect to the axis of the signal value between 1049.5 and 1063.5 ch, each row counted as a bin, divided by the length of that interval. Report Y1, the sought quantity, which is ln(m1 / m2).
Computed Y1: -0.01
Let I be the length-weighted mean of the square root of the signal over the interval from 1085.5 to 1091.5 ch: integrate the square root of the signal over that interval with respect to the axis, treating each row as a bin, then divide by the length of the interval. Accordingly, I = 8.7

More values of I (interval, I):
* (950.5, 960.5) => 7.7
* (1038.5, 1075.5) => 10.4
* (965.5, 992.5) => 8.7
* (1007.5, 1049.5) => 10.4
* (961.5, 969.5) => 7.2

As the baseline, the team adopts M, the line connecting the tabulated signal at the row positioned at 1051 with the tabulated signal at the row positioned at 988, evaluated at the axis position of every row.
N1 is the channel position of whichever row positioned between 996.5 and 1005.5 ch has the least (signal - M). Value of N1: 1003 ch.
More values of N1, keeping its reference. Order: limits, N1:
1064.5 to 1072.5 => 1071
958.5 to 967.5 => 964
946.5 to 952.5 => 952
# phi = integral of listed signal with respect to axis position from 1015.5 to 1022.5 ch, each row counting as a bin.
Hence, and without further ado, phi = 783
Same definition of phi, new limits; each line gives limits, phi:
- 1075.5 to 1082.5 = 645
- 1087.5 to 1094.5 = 520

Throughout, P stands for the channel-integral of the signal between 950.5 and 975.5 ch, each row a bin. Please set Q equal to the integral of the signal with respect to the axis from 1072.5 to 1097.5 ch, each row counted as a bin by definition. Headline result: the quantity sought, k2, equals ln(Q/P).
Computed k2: 0.4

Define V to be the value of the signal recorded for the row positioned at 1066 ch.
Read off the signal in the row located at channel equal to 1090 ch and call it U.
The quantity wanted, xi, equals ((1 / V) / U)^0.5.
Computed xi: 0.0109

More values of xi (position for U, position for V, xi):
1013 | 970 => 0.0122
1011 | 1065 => 0.0088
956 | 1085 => 0.0147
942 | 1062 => 0.0101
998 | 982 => 0.0123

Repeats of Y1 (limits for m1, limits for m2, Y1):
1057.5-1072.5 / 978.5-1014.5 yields 0.25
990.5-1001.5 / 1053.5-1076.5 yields -0.31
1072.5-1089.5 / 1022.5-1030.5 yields -0.19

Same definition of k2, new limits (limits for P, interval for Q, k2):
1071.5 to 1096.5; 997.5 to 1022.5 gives 0.1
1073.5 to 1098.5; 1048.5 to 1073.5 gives 0.3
